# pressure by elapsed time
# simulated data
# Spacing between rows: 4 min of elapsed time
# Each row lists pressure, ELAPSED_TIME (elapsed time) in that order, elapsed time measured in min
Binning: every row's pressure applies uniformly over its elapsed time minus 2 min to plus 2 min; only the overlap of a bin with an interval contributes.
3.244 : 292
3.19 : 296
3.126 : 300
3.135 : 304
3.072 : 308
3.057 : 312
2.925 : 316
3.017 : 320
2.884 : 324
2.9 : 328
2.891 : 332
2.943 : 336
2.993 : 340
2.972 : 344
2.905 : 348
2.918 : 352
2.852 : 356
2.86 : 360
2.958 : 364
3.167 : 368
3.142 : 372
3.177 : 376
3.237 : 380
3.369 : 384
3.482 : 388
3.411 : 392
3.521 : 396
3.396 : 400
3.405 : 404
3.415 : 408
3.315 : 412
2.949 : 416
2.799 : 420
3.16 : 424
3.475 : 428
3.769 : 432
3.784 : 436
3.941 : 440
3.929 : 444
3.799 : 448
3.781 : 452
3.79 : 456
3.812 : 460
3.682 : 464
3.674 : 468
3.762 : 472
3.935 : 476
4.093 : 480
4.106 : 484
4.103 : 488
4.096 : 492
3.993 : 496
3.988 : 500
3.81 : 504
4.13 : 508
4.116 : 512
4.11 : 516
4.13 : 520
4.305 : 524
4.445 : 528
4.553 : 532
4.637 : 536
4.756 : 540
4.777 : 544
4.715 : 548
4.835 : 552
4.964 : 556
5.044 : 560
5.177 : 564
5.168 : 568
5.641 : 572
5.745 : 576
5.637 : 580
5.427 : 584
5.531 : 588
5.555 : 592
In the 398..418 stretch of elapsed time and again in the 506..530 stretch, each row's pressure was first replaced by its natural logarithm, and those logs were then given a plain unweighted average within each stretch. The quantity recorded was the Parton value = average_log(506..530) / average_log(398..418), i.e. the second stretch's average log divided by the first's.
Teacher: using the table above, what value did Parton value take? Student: 1.21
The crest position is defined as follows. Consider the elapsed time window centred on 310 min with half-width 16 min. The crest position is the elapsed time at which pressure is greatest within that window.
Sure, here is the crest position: 296 min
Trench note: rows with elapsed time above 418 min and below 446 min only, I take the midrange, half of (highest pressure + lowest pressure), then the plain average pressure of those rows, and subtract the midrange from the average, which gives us 0.18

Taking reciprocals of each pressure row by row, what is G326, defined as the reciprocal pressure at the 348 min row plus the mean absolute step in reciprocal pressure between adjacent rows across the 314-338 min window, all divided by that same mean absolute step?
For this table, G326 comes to 50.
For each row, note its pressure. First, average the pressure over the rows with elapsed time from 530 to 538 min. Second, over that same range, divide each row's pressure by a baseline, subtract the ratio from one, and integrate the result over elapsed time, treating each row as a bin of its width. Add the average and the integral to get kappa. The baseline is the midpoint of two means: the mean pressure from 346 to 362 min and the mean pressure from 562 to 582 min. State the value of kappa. 3.8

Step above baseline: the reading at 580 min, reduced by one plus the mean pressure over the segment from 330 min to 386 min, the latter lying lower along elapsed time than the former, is 1.6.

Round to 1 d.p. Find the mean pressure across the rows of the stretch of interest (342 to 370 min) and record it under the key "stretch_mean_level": 2.9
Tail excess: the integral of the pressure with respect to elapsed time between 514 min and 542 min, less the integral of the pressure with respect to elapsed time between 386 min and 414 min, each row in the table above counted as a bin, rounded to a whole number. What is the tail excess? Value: 28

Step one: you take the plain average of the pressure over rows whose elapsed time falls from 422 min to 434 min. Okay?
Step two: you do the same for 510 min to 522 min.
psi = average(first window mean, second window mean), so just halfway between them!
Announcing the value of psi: 3.8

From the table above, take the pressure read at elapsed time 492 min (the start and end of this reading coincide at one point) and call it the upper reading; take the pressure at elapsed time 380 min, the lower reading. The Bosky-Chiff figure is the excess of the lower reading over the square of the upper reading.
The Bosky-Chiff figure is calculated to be -14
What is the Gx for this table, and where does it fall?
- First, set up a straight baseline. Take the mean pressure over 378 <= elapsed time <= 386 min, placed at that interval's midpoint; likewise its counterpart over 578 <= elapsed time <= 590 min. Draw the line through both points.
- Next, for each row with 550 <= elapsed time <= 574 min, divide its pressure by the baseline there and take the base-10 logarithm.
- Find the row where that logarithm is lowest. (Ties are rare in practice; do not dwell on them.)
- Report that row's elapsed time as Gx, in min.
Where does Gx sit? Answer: 552 min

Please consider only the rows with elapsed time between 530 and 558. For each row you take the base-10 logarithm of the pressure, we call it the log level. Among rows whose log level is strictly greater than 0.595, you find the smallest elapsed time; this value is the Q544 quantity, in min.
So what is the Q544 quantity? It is 532 min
